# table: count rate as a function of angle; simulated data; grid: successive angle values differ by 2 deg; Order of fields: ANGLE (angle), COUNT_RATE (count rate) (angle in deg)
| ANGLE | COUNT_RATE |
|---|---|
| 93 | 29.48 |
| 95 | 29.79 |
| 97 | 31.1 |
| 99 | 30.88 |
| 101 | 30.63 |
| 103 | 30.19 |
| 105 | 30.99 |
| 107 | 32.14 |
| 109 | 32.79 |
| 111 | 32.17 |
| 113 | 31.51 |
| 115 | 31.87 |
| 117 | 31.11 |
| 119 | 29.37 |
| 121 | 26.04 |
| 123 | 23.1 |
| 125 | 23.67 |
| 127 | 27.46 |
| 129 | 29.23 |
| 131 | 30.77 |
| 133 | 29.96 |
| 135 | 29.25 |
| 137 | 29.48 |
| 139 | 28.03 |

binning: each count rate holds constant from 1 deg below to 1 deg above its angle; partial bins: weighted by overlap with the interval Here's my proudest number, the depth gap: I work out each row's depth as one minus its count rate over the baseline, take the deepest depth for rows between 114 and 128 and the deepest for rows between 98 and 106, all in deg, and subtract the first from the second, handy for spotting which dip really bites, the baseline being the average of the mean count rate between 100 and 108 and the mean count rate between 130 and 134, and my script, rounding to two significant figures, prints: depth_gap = -0.23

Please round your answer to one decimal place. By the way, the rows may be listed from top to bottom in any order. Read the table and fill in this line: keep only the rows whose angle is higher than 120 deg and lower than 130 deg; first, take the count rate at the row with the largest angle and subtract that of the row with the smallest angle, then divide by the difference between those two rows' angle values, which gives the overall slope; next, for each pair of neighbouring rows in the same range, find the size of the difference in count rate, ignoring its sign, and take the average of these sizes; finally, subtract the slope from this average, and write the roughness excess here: 1.9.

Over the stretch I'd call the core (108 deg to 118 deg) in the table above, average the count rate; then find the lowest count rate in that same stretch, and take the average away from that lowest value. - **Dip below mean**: -0.8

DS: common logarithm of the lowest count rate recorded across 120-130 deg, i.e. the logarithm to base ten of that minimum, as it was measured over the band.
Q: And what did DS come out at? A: 1.36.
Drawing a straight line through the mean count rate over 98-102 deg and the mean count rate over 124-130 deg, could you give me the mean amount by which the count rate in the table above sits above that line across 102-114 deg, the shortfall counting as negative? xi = 2.1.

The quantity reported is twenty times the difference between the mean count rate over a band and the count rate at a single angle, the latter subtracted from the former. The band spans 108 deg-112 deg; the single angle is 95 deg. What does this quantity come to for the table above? 54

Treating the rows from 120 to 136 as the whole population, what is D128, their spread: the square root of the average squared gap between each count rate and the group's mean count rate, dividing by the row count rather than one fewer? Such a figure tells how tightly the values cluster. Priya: 2.7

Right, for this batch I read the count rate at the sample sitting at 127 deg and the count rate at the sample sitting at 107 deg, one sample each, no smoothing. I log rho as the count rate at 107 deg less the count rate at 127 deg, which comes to 4.7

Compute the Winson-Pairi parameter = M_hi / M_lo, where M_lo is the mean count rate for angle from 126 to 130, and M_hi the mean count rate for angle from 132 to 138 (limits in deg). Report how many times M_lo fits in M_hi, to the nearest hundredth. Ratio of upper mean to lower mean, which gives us 1.04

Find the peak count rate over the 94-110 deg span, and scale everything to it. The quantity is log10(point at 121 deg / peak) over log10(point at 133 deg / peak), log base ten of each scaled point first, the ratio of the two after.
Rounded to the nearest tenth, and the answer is 2.6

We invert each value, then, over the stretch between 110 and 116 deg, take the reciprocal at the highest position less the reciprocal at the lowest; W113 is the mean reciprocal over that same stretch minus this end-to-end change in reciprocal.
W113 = 0.031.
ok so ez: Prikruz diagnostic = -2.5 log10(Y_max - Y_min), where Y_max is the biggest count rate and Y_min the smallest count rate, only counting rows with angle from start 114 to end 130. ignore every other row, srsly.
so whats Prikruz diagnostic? -2.4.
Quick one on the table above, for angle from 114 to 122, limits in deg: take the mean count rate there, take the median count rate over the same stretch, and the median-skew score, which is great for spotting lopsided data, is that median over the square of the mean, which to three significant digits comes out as 0.0345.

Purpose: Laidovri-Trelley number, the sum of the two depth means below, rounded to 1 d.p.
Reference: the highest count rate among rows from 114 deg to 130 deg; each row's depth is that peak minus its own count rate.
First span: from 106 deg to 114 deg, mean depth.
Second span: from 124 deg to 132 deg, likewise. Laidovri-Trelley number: 3.8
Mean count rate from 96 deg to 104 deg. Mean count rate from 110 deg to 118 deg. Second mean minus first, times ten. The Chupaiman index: 10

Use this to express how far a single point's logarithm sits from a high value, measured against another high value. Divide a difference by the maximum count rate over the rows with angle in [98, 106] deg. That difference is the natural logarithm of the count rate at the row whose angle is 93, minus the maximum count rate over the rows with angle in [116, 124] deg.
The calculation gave -0.89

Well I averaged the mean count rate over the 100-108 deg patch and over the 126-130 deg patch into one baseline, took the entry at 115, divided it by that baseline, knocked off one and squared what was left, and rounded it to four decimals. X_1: 0.0055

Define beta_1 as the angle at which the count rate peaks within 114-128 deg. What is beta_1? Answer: 115 deg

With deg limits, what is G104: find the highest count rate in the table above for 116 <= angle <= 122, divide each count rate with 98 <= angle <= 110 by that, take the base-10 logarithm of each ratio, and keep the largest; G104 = 0.023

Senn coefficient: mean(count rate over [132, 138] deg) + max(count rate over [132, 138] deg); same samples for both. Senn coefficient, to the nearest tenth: 59.5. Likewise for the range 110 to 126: 60.8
